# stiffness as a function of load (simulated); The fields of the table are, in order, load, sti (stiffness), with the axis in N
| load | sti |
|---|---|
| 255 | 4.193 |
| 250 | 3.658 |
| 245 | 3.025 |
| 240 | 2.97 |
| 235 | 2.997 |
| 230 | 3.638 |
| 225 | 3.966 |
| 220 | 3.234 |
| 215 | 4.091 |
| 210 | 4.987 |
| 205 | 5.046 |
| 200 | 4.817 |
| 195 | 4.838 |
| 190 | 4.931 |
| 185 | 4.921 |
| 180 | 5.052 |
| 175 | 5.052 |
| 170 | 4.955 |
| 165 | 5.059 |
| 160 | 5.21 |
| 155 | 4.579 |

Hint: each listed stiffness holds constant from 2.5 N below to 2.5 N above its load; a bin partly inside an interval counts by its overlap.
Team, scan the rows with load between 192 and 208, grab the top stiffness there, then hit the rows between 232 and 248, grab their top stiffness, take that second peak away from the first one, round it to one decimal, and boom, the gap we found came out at 2.0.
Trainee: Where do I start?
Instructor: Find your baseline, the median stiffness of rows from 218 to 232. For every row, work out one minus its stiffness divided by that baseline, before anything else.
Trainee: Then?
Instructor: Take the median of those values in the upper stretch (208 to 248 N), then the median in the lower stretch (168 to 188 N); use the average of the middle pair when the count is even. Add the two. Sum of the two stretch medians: -0.32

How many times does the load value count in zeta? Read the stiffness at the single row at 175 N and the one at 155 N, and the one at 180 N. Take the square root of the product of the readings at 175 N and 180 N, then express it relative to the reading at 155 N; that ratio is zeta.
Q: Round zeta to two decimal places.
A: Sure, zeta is 1.10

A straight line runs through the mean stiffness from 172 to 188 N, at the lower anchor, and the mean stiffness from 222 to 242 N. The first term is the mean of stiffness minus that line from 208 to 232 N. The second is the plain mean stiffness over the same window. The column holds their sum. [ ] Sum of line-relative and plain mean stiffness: 4.2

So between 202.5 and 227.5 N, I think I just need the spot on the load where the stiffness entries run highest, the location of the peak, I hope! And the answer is 205 N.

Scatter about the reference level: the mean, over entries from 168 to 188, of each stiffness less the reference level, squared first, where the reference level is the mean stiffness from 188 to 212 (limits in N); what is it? 0.0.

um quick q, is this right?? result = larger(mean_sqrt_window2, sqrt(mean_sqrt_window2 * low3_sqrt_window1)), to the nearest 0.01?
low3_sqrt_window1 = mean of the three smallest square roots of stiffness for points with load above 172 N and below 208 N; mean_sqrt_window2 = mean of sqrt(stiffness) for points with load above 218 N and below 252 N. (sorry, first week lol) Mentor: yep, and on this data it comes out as 2.01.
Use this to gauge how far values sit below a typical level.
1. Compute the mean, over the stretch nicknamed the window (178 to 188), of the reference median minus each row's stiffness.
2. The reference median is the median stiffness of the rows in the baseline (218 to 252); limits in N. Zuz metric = -1.75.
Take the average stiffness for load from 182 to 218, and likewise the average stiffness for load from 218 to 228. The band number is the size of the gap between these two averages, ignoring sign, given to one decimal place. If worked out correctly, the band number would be 1.2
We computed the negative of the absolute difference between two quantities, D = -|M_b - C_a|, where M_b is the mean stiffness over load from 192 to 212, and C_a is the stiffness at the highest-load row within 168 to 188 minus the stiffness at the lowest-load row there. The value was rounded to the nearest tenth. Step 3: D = -5.0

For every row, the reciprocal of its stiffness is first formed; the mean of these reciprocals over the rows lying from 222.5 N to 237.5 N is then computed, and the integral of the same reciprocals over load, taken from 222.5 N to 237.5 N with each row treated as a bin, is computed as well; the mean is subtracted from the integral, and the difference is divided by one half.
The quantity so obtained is 8.0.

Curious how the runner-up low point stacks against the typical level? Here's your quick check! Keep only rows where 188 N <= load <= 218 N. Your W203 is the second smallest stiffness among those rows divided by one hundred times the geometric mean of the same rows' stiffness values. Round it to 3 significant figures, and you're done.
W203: 0.0101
